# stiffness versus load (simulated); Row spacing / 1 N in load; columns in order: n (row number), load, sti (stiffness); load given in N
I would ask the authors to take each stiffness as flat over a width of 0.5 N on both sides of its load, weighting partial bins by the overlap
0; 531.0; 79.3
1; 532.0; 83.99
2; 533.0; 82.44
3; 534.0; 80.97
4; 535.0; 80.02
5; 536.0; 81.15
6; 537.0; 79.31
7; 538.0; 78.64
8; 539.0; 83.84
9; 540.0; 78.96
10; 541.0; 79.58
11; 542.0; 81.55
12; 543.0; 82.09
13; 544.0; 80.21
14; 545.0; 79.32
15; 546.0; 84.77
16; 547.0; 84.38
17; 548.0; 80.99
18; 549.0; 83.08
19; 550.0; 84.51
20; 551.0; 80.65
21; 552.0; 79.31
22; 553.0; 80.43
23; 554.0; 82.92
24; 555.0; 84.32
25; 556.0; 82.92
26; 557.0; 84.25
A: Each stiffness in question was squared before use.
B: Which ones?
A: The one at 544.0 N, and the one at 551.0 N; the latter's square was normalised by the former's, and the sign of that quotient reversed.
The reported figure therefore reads -1.01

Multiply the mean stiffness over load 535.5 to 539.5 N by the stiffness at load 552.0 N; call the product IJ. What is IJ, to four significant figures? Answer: 6403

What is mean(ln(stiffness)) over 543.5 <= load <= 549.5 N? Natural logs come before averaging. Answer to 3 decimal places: 4.408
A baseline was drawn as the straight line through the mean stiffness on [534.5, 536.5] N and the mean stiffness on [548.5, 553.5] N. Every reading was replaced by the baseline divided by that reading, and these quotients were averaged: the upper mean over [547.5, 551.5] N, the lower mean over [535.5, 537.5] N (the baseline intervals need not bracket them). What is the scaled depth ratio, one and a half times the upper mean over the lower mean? 1.48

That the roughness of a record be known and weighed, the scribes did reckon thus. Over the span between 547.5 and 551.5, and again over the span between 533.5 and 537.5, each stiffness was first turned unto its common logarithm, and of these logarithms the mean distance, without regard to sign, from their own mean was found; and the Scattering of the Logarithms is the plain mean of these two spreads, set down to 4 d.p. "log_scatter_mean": 0.0058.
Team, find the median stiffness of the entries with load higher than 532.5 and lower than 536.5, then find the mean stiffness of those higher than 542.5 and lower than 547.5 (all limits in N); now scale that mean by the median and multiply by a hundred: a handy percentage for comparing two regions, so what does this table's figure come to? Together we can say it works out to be 101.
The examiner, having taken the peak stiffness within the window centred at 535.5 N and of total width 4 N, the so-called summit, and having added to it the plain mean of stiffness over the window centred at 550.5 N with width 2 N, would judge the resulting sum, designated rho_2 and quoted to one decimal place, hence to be 163.7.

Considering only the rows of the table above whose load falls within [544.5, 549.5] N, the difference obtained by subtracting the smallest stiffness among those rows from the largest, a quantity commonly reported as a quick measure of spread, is 5.45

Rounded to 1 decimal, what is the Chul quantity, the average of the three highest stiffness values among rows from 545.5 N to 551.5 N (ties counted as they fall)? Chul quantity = 84.6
